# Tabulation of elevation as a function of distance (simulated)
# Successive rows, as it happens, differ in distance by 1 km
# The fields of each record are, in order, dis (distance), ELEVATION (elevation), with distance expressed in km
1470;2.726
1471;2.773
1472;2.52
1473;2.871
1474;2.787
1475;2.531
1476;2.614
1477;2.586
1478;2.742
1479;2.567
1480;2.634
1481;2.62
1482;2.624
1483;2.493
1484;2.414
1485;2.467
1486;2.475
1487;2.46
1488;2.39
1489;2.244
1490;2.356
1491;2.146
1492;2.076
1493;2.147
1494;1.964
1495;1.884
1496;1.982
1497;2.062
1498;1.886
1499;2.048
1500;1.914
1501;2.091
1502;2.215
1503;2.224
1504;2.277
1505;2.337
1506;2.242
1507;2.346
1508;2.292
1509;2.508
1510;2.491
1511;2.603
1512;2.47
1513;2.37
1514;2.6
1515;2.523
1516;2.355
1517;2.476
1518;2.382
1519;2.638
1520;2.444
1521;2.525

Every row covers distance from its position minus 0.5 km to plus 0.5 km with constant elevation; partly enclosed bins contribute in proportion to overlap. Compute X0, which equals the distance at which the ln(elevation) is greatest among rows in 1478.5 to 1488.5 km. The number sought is 1480 km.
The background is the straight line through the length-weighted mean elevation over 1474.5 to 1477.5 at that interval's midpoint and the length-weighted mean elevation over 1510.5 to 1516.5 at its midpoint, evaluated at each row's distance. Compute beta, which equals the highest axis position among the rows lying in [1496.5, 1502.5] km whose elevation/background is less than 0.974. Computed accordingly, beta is 1502 km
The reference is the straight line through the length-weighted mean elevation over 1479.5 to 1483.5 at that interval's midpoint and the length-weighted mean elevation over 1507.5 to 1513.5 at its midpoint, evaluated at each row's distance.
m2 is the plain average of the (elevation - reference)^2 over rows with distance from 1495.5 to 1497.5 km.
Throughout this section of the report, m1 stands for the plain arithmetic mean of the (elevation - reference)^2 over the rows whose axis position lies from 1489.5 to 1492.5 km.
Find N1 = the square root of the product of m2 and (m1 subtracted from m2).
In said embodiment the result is 0.17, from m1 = 0.139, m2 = 0.25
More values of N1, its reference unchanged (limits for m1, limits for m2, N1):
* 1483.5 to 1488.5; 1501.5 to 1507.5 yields 0.04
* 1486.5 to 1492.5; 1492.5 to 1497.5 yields 0.23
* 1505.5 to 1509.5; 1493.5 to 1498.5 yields 0.31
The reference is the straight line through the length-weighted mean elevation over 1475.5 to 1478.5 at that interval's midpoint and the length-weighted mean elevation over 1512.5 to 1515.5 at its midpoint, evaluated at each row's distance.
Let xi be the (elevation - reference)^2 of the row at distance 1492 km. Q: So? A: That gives 0.26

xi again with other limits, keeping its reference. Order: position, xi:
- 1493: 0.19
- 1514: 0.01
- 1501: 0.21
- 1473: 0.04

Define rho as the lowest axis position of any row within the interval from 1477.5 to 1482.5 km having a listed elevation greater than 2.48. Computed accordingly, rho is 1478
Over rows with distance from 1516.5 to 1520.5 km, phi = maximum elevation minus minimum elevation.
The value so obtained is 0.26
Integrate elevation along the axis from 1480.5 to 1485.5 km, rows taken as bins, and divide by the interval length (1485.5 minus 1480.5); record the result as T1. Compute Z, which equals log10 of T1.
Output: 0.402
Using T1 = 2.52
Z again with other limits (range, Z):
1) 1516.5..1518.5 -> 0.385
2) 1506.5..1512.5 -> 0.389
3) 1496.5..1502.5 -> 0.309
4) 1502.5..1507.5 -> 0.359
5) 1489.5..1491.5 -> 0.352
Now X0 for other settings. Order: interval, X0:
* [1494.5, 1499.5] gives 1497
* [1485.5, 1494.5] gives 1486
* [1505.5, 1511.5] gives 1511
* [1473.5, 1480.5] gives 1474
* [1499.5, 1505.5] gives 1505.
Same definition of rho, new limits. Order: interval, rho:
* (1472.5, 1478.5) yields 1473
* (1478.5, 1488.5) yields 1479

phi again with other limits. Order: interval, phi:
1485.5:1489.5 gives 0.23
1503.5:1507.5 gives 0.10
